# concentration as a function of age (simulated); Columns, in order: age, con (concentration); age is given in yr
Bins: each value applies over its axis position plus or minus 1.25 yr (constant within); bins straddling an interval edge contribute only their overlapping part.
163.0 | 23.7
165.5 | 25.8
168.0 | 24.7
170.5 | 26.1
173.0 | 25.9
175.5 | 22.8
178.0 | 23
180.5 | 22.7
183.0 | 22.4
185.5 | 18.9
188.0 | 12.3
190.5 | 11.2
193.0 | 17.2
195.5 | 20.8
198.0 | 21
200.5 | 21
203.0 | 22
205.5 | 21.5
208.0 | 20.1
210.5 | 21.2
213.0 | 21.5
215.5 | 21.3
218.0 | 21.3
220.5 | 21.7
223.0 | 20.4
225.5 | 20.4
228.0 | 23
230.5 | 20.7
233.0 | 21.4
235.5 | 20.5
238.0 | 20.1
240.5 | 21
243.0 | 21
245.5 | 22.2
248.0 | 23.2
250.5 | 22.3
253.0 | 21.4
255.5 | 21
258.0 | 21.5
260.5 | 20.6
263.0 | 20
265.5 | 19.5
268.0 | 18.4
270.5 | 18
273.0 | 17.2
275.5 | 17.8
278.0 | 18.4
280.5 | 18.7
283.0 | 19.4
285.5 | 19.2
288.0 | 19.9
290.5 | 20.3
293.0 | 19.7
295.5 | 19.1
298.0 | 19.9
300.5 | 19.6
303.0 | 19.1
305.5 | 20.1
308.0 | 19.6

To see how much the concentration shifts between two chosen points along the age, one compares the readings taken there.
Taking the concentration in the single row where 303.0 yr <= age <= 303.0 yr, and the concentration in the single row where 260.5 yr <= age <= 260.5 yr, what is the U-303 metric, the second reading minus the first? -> 1.5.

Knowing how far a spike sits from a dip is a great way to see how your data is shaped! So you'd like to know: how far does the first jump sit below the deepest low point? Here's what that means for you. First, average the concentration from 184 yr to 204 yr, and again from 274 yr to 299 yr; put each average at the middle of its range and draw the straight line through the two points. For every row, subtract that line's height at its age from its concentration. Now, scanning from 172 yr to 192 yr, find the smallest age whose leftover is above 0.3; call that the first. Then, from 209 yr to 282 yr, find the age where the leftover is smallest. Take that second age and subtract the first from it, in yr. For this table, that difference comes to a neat 100.0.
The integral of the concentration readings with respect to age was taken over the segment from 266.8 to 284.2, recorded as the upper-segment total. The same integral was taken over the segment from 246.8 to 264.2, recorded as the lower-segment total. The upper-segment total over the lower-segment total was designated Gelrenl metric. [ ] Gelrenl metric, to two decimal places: 0.85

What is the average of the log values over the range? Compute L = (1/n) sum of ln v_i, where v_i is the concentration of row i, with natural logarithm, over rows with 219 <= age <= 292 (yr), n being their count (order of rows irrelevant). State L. 3.01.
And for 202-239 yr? 3.05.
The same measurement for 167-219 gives 3.02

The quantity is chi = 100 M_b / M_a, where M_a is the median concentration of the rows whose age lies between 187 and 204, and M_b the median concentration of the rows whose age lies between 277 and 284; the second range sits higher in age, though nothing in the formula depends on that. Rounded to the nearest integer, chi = 90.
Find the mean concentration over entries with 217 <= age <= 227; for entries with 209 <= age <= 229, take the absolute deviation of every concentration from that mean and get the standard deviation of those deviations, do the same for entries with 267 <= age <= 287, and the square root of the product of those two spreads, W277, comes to 0.6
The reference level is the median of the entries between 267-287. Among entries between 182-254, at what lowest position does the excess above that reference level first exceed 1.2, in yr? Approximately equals 183.0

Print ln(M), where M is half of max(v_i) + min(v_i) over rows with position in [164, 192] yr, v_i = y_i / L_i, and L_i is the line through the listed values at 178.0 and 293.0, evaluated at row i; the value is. -0.21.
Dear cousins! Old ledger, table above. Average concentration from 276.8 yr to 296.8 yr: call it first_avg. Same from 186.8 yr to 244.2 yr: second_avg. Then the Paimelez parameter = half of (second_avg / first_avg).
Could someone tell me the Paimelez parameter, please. 0.520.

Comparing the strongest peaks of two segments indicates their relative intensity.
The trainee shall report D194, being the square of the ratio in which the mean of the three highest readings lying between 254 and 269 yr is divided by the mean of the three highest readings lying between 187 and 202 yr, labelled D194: 1.01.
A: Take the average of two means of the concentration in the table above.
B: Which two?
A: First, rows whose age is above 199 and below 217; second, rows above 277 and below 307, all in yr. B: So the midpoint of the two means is 20.3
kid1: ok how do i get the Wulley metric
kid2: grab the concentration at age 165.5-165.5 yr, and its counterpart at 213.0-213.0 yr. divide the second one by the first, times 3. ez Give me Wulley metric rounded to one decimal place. 2.5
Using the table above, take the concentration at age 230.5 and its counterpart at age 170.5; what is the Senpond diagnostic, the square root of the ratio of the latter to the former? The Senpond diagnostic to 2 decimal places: 1.12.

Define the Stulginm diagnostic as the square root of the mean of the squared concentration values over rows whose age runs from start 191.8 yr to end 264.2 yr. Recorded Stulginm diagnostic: 21.1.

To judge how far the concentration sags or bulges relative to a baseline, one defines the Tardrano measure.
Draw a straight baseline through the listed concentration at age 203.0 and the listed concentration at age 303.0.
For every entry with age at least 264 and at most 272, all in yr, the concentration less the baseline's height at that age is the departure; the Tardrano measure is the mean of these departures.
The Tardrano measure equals -1.5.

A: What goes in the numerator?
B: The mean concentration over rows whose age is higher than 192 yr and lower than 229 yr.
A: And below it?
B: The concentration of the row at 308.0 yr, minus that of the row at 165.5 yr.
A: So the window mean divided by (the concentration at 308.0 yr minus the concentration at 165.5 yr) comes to -3.4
